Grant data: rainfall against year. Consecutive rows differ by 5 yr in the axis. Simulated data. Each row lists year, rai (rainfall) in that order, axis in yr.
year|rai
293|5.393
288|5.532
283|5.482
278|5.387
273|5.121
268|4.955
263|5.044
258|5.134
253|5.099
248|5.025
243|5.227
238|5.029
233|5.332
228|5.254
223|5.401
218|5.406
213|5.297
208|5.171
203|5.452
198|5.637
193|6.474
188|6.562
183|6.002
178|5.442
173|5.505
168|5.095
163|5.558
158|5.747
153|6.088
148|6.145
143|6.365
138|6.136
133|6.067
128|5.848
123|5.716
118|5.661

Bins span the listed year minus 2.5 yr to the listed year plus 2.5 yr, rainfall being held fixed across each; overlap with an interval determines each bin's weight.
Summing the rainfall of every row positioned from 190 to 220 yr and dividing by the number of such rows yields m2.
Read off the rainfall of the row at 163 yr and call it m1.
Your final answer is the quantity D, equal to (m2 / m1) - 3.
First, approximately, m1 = 5.558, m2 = 5.57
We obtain -2.00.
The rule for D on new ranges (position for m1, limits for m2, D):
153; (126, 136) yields -2.02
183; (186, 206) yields -2.00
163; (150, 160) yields -1.94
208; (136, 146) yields -1.79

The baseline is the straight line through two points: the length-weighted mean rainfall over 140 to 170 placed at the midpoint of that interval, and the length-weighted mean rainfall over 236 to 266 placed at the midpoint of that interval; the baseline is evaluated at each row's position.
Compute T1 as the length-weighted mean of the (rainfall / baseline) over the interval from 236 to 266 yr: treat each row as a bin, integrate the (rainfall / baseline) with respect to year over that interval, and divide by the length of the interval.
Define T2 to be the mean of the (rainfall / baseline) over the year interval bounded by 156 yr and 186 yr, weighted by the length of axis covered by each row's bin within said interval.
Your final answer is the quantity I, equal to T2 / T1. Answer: 0.9736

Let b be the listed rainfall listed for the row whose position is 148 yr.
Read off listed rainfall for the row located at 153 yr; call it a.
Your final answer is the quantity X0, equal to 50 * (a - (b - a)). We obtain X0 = 302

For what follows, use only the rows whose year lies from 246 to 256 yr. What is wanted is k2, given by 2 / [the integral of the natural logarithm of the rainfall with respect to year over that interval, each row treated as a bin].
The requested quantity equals 0.123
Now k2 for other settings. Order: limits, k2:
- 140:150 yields 0.109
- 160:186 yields 0.045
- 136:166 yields 0.037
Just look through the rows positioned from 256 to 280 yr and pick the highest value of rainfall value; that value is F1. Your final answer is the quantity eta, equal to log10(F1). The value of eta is 0.731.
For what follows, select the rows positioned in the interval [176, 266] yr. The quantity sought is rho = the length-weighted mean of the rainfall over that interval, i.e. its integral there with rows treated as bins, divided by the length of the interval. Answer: 5.4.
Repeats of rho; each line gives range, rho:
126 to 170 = 5.9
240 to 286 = 5.2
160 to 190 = 5.7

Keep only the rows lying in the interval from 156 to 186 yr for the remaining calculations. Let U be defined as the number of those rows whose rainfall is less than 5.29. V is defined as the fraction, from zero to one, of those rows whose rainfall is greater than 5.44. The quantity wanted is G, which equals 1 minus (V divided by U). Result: 0.2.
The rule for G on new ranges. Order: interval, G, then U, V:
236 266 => 1.0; 6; 0.00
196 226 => 0.7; 1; 0.33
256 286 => 1.0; 4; 0.17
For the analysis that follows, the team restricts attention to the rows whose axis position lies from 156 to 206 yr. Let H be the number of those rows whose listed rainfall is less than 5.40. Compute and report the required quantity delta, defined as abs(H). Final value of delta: 1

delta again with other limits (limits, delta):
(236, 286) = 9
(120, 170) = 1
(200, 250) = 7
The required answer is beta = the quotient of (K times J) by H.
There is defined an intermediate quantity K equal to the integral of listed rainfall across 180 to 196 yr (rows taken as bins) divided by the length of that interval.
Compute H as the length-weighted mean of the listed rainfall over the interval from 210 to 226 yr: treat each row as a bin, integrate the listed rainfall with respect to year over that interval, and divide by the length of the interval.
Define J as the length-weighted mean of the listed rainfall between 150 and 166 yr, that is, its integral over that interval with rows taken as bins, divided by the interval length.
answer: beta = 6.8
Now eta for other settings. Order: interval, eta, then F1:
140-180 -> 0.804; 6.365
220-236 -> 0.732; 5.401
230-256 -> 0.727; 5.332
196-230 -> 0.751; 5.637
